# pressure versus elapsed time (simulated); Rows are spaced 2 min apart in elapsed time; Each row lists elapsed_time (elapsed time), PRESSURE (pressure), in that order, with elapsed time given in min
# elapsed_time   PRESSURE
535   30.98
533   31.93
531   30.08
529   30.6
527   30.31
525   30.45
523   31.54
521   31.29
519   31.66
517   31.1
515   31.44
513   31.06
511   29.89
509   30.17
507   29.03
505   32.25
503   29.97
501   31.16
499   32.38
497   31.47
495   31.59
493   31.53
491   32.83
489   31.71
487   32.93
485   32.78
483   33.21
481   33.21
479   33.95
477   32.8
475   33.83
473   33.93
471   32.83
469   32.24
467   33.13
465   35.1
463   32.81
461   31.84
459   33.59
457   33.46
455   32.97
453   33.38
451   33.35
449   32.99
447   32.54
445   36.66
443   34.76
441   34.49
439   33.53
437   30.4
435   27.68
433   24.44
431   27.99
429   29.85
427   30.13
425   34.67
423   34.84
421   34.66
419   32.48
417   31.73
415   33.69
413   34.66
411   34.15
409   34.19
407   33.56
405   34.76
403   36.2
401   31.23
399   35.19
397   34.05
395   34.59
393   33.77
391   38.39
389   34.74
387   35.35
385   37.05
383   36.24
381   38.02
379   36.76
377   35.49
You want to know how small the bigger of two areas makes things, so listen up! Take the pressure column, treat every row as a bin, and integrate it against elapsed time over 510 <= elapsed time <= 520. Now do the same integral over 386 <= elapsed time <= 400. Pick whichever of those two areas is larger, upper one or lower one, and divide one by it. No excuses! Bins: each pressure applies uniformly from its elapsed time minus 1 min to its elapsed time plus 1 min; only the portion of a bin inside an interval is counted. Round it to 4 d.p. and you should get 0.0020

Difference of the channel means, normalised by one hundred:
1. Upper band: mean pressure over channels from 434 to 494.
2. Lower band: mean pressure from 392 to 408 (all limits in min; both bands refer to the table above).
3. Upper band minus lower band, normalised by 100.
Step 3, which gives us -0.012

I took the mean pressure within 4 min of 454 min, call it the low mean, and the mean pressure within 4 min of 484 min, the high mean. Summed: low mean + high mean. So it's 66.3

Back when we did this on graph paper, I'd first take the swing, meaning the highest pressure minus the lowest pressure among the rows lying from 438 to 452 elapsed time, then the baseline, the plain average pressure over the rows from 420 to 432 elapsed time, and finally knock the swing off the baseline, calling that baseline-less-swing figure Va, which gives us 27.9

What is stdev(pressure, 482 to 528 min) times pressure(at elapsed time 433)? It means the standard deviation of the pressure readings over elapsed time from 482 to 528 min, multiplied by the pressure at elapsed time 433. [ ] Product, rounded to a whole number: 26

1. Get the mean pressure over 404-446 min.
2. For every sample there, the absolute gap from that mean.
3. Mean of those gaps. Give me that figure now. 2.44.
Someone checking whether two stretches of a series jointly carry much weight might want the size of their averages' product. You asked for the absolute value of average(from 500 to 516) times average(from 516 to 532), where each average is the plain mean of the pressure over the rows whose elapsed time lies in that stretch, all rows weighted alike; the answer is 946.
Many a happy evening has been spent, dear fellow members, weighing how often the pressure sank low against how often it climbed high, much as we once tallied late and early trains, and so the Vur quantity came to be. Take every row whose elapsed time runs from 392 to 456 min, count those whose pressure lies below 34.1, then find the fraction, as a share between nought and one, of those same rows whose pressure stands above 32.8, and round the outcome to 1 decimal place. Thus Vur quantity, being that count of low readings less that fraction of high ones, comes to 18.3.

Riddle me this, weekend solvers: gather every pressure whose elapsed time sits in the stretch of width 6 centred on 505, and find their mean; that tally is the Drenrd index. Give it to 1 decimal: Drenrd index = 30.4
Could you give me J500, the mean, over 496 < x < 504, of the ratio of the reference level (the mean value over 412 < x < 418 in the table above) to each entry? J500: 1.07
